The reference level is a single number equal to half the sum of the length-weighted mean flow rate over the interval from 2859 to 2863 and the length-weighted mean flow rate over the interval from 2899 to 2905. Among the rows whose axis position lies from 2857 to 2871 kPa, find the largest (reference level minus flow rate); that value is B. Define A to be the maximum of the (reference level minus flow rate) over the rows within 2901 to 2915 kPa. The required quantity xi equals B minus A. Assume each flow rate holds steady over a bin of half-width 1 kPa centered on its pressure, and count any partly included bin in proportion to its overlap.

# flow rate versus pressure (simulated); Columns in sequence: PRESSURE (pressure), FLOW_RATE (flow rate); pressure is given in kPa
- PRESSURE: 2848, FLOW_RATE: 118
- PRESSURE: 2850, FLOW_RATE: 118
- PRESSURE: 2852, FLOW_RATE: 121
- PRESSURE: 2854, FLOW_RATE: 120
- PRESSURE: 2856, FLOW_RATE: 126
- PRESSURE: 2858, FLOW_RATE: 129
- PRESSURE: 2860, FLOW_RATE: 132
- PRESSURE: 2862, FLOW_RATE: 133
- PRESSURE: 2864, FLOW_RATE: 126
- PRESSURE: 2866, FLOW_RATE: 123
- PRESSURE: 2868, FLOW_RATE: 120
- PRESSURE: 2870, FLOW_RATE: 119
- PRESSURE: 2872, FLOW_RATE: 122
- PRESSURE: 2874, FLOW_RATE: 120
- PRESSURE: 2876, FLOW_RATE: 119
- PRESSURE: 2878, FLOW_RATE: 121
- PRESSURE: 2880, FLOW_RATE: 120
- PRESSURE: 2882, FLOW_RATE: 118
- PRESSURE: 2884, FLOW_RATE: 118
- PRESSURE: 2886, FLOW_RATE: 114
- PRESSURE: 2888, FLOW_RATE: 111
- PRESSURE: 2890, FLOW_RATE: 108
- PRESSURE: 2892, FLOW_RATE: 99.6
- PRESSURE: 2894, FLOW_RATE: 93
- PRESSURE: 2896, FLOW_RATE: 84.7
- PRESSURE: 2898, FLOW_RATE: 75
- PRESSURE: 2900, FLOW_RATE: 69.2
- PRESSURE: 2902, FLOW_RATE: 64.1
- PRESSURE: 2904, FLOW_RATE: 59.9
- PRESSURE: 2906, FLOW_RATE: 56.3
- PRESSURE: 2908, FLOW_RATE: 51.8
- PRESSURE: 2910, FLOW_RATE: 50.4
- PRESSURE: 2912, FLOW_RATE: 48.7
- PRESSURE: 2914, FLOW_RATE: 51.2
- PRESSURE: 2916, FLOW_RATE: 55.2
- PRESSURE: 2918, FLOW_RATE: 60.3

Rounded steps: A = 50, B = -21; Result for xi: -70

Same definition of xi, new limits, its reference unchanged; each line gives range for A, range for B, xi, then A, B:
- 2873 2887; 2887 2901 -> 45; -16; 29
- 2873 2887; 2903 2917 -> 65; -16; 50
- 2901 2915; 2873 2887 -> -65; 50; -16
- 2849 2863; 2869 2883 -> 0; -20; -20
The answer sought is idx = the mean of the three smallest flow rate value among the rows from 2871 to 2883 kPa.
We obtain 119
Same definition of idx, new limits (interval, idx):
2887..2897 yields 92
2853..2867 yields 123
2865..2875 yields 120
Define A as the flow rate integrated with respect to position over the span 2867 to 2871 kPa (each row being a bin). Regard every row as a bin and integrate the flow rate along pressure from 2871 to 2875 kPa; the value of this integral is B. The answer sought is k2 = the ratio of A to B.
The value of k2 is 0.99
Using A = 478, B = 484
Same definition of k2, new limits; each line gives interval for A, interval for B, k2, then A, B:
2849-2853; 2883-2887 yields 1.03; 478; 464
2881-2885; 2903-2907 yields 2.03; 472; 232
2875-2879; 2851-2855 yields 1.00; 480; 482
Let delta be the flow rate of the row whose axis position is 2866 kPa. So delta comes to 123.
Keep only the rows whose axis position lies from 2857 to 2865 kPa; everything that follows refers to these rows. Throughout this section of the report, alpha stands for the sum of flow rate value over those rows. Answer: 520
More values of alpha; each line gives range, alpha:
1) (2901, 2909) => 232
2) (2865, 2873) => 484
